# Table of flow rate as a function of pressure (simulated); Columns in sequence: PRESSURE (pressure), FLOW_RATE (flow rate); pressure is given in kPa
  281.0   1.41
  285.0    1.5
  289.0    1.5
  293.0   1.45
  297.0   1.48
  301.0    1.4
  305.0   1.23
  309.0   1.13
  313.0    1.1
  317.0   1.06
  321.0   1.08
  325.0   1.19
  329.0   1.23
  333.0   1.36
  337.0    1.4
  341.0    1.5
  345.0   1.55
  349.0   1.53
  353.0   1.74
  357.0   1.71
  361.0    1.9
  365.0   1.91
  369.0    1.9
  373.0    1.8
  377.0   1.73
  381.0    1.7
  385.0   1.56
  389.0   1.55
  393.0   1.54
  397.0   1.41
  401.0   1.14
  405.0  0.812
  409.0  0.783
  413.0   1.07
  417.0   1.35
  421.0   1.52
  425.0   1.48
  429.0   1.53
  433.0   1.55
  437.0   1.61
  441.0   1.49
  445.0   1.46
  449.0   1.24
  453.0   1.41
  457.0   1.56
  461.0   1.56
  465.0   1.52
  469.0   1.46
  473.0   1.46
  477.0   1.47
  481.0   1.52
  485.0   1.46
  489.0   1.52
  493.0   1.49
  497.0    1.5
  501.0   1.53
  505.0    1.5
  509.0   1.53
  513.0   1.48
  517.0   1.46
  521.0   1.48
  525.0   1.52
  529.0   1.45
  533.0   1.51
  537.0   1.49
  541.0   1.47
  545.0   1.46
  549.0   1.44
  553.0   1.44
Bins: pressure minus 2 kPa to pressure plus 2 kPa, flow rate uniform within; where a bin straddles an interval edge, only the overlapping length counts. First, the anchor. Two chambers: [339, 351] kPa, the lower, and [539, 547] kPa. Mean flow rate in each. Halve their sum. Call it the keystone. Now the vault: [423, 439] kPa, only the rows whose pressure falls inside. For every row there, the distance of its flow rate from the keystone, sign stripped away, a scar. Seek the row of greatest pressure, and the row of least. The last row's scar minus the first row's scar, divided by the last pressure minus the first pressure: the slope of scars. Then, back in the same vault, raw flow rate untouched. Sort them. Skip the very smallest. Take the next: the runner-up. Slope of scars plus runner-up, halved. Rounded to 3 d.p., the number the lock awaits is 0.769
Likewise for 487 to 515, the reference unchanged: 0.745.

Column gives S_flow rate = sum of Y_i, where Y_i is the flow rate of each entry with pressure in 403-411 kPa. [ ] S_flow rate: 2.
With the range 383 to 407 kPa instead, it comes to 8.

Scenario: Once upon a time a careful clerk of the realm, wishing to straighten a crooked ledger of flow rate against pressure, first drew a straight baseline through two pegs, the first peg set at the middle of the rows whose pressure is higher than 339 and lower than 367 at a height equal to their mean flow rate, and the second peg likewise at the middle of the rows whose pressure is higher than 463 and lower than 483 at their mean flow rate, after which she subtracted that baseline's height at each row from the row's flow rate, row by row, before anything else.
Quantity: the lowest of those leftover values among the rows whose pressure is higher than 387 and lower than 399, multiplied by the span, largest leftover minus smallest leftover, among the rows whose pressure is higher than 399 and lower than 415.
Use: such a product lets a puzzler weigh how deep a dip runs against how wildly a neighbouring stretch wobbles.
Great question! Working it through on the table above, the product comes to -0.07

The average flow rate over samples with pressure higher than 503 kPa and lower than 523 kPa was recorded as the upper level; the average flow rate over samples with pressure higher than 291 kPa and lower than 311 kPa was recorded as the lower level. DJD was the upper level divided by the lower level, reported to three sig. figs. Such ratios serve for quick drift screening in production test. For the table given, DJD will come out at 1.11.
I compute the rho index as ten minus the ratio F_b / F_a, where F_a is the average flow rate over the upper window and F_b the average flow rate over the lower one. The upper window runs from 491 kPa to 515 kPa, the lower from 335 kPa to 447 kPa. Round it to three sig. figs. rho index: 9.00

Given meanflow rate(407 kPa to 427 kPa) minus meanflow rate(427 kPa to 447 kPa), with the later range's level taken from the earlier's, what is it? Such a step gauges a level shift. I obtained -0.29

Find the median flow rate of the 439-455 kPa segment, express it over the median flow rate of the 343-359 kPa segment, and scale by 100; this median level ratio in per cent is 88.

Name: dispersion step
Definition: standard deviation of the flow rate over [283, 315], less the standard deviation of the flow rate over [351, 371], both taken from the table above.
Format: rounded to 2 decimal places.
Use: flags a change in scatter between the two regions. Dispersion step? 0.07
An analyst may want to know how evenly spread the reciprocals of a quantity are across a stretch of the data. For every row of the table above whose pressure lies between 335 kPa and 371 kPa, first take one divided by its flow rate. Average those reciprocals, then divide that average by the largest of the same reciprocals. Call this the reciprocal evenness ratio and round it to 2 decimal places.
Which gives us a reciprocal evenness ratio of 0.84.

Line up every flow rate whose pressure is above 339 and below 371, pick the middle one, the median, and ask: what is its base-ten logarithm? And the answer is 0.237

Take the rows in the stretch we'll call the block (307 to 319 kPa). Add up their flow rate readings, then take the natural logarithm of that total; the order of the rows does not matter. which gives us 1.19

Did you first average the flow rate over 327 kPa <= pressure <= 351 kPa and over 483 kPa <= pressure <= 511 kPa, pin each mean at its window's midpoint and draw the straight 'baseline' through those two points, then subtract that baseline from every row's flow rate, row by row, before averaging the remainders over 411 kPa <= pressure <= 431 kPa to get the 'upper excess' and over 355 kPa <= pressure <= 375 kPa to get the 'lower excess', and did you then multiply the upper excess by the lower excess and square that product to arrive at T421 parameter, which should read 0.0010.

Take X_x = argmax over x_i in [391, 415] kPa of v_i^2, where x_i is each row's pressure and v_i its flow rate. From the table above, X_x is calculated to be 393.0 kPa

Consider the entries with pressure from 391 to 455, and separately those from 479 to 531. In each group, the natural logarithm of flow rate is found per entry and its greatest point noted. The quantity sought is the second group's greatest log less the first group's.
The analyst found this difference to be -0.05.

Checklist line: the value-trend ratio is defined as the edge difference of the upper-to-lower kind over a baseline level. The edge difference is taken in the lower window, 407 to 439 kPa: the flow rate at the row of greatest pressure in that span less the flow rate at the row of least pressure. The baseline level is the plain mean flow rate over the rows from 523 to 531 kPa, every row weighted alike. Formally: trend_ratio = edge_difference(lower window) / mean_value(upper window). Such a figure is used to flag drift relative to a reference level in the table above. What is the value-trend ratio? 0.6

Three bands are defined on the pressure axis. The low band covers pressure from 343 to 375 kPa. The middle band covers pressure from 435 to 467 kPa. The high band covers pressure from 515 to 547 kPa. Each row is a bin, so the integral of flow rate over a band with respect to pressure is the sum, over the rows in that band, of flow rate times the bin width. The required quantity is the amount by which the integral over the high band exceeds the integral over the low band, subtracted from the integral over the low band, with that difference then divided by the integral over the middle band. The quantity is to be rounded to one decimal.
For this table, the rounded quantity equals 1.4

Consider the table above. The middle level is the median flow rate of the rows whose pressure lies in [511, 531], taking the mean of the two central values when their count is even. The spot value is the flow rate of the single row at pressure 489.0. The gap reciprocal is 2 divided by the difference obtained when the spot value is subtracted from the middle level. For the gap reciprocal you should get -50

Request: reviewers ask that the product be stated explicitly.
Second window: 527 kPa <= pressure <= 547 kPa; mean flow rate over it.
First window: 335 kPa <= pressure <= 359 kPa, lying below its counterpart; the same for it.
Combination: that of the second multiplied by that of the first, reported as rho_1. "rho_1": 2.3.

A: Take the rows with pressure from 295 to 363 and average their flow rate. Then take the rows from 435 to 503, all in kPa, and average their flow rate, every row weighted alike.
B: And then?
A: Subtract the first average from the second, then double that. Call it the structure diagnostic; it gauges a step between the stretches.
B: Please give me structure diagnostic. 0.20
